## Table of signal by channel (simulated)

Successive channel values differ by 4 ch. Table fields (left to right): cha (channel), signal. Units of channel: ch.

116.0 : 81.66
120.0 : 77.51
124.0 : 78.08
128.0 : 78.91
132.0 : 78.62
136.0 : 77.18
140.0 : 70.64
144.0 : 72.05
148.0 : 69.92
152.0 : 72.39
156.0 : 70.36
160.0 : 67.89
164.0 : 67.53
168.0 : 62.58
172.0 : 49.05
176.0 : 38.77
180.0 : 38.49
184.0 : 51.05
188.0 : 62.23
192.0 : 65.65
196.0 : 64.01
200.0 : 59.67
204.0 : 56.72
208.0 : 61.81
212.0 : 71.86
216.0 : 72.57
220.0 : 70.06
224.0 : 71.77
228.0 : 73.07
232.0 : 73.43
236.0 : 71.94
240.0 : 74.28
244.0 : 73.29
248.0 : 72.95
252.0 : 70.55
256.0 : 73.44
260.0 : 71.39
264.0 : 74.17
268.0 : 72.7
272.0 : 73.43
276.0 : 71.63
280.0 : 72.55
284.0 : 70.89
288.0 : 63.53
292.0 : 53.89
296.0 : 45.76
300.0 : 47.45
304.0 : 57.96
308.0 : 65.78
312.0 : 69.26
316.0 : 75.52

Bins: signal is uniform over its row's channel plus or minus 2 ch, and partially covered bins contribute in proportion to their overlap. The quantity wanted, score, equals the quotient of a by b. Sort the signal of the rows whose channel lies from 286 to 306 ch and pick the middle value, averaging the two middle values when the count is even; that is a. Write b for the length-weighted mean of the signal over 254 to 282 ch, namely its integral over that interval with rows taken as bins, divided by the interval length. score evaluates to 0.74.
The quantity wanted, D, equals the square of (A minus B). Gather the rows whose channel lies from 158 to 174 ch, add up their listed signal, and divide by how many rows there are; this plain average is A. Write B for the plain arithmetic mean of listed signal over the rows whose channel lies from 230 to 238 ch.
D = 119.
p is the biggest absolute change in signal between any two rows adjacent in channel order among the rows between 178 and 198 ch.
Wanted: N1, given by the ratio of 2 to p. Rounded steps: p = 13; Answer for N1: 0.159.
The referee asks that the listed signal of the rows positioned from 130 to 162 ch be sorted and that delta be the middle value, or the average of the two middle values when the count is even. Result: 71.3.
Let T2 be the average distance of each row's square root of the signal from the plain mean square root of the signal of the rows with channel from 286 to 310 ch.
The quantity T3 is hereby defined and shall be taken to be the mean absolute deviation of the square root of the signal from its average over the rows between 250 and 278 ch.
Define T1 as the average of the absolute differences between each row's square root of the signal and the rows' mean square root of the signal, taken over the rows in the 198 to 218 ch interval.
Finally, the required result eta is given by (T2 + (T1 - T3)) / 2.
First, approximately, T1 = 0.4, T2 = 0.45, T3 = 0.06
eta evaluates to 0.38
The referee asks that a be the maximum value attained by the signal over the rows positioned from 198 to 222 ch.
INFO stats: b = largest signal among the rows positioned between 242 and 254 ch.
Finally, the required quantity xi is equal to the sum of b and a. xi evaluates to 146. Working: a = 72.57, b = 73.29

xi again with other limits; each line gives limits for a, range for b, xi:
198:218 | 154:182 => 143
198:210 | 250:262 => 135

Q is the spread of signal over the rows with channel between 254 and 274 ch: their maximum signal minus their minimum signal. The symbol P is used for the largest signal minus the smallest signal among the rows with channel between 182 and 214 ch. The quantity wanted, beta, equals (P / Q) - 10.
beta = -2.5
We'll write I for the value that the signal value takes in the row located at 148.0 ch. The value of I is 69.92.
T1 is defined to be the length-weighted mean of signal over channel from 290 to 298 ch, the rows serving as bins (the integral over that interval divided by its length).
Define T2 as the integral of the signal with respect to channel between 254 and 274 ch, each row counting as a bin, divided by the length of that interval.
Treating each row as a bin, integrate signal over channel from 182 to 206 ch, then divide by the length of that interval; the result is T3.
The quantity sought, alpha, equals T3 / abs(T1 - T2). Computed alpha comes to 3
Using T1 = 50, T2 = 73.0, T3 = 60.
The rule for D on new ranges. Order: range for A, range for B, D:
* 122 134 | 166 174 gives 516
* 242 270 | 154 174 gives 84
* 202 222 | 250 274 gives 36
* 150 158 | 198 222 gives 35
